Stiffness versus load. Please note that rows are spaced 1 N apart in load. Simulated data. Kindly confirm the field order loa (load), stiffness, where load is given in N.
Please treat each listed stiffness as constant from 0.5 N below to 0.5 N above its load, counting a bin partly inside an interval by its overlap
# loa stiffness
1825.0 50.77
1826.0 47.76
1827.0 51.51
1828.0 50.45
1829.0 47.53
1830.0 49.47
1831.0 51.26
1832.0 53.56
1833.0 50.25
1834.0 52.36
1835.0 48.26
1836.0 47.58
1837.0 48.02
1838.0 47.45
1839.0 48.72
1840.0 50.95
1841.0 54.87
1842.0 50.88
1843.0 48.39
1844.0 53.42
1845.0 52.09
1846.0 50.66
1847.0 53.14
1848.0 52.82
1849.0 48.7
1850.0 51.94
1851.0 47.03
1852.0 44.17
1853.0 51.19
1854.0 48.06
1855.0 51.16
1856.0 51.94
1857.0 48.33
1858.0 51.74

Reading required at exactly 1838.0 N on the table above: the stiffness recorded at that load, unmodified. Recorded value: 47.45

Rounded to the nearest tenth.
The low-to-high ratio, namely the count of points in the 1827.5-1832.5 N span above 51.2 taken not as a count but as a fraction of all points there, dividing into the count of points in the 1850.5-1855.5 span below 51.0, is 7.5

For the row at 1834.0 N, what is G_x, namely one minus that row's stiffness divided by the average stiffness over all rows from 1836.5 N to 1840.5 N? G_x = -0.073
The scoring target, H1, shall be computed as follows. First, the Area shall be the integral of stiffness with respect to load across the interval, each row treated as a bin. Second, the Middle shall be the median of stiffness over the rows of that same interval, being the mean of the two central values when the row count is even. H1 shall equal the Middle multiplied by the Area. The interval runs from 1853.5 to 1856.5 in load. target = 7733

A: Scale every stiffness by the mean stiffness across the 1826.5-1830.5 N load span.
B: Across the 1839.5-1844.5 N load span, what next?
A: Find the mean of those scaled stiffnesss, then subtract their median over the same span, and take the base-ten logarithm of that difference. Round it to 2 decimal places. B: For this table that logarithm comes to -1.82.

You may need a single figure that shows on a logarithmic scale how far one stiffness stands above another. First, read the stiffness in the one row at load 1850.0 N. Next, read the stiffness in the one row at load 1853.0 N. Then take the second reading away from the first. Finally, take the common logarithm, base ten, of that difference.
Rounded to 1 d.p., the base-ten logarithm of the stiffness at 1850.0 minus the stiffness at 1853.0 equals -0.1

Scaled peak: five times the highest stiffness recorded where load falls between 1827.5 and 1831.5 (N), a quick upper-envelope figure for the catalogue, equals 256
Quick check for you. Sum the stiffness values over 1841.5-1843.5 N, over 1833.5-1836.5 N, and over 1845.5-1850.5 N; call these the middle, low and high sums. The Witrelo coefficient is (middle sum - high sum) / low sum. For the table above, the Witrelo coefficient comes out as -1.1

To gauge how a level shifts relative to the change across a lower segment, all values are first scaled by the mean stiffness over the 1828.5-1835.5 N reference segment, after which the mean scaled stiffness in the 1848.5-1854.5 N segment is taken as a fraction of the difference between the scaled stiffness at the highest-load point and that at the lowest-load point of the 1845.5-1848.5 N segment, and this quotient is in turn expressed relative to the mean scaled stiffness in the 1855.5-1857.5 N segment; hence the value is 23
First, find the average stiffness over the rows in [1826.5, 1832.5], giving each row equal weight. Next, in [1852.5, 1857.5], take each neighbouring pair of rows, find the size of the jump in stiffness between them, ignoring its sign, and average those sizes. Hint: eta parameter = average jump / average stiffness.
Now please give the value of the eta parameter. 0.052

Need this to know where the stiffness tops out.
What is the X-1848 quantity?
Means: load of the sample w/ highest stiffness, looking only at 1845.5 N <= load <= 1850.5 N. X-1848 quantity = 1847.0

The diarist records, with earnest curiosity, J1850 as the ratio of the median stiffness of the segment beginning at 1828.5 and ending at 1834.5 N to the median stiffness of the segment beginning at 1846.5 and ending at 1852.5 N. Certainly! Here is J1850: 1.01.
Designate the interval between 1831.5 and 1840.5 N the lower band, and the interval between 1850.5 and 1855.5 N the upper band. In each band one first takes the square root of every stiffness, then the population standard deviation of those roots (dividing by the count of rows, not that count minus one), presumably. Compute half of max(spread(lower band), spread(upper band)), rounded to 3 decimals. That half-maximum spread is 0.096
